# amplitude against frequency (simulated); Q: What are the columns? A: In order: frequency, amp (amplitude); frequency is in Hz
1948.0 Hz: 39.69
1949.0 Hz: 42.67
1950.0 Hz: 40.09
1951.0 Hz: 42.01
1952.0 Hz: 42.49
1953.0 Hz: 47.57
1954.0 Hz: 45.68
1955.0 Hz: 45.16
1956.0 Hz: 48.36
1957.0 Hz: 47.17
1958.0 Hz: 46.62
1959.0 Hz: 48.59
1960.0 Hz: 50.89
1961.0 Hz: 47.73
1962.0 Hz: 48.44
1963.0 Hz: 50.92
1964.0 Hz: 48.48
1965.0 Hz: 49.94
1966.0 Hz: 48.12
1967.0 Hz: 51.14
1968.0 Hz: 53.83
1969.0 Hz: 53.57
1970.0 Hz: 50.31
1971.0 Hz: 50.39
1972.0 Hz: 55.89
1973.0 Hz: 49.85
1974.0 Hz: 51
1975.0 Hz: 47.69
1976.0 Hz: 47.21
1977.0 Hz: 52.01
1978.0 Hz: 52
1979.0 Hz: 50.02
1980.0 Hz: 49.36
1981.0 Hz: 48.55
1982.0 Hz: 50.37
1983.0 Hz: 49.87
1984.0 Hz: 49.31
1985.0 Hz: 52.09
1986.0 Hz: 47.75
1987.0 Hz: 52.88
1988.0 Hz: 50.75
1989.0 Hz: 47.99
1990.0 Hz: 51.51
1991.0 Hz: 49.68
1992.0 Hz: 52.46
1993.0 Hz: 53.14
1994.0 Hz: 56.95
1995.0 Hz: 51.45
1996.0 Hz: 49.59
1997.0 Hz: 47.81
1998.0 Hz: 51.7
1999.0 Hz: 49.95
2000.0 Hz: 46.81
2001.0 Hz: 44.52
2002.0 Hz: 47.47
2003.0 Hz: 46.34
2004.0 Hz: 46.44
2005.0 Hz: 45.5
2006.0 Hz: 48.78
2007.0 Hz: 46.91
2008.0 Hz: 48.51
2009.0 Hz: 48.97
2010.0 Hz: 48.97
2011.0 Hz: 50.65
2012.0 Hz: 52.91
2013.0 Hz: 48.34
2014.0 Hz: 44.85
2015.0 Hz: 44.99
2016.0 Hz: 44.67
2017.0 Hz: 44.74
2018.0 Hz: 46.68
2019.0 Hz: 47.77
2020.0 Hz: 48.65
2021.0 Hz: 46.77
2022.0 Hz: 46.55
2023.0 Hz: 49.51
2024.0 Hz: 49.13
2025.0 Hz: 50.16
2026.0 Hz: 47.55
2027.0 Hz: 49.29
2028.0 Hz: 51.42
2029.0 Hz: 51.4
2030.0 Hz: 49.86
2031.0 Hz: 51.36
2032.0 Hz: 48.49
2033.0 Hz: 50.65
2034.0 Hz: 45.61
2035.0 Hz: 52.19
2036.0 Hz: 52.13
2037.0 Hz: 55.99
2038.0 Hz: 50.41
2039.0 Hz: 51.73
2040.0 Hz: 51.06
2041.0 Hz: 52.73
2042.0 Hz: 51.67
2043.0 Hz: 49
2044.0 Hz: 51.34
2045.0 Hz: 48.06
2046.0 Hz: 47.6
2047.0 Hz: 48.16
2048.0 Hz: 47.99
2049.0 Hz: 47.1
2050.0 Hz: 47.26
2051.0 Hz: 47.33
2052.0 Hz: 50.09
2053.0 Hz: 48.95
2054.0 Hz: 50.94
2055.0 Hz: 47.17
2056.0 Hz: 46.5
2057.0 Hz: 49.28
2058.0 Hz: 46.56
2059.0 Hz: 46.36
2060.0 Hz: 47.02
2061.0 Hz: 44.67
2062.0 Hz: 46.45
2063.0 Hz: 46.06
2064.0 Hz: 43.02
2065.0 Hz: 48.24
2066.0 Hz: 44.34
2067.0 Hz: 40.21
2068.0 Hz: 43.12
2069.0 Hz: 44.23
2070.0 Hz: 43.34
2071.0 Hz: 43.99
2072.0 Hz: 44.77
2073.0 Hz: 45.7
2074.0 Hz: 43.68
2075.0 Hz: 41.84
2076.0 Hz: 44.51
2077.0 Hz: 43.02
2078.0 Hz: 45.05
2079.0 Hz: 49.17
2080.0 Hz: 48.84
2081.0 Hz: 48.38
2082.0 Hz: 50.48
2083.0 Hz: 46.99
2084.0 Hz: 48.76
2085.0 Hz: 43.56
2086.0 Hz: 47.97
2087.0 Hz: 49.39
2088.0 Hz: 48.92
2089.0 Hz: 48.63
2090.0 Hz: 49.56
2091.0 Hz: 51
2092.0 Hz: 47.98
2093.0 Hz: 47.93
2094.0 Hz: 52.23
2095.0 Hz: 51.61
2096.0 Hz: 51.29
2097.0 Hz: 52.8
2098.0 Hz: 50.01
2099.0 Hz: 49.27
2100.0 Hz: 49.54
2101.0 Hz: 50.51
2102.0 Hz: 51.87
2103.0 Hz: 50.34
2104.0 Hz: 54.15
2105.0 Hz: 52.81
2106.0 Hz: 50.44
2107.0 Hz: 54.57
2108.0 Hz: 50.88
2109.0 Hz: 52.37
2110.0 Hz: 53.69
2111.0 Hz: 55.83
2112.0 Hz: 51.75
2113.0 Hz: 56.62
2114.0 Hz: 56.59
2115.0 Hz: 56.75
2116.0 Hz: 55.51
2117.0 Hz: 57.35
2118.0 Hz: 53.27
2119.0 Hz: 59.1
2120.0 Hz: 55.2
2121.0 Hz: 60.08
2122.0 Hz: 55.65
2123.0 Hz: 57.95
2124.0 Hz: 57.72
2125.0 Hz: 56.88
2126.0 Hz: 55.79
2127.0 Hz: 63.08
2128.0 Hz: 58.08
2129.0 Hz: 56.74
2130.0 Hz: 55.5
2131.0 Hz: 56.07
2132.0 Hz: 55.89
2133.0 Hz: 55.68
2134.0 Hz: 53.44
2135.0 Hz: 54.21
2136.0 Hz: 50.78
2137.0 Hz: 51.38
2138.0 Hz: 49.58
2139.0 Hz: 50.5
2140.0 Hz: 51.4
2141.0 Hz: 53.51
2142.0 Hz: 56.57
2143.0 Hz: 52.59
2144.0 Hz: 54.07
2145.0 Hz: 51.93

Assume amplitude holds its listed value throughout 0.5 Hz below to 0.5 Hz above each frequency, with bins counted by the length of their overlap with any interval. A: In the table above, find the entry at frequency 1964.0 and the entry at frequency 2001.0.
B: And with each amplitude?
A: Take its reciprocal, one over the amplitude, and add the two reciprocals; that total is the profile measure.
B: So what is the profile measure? 0.0431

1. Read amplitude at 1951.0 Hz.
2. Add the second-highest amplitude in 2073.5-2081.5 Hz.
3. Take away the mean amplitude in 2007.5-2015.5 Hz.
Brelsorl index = 42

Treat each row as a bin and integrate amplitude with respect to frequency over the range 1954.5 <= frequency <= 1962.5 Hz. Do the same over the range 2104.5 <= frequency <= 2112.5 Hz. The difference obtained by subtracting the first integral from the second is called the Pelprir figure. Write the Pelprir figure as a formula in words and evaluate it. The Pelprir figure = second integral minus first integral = 39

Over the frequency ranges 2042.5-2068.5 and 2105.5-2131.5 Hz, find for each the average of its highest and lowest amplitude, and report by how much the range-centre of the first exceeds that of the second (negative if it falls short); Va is -11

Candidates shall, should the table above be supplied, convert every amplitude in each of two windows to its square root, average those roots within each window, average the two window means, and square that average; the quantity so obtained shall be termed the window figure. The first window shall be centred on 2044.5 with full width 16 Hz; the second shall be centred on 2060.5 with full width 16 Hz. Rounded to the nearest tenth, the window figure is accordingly 48.0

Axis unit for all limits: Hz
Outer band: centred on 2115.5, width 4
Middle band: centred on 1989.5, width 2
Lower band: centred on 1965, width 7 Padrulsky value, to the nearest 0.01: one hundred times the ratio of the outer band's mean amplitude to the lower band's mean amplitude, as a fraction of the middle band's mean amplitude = 2.27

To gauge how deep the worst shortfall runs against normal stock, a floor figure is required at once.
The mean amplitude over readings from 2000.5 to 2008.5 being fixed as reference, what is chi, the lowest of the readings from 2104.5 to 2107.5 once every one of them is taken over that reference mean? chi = 1.08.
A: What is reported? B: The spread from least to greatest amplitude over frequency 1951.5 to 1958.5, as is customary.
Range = 6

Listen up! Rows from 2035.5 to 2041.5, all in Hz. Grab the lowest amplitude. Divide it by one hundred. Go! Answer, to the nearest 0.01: 0.50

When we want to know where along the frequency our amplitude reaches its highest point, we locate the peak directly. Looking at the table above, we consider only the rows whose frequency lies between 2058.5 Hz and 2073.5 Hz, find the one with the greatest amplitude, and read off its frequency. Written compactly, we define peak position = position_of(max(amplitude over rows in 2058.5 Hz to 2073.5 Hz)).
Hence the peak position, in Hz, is 2065.0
